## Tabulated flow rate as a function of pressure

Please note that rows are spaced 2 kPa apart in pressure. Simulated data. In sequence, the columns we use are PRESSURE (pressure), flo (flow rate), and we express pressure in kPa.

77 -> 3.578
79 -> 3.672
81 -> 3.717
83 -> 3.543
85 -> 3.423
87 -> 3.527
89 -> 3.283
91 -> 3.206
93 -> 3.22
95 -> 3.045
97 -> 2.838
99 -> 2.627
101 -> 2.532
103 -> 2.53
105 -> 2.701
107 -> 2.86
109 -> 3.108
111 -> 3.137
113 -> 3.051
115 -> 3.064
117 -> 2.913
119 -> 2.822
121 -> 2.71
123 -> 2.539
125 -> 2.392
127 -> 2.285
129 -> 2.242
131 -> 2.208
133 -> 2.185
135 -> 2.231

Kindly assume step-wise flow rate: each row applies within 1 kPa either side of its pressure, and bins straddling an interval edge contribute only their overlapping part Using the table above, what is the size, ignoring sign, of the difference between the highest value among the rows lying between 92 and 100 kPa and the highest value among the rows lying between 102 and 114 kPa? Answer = 0.1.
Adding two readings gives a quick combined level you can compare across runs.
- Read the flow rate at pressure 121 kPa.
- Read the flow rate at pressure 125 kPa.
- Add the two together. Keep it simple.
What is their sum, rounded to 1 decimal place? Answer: 5.1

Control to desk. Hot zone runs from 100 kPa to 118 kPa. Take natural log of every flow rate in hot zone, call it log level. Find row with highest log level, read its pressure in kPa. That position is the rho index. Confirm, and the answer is 111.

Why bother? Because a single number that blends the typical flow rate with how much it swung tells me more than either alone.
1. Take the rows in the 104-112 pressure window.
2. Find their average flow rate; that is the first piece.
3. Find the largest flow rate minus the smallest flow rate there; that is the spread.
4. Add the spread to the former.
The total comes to 3.4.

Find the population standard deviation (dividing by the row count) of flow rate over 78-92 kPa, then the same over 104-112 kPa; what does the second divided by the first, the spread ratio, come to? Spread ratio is 1.0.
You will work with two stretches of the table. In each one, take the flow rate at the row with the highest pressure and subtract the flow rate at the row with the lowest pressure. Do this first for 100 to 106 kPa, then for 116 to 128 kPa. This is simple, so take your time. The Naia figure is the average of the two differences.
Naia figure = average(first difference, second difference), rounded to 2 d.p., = -0.23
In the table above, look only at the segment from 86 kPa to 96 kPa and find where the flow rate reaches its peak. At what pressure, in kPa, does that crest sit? 87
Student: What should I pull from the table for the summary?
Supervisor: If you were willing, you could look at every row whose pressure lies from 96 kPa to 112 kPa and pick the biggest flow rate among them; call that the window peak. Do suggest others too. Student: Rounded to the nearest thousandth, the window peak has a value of 3.137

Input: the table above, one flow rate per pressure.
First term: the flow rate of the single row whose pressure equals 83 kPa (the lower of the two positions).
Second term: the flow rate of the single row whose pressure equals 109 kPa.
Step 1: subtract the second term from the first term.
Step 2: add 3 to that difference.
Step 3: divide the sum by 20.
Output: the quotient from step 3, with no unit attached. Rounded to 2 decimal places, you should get 0.17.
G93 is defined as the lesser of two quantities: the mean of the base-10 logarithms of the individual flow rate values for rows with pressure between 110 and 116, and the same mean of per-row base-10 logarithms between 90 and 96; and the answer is 0.489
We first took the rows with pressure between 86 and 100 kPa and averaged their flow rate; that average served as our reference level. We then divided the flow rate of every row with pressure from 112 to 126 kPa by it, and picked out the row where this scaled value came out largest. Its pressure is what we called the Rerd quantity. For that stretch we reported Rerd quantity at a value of 115 kPa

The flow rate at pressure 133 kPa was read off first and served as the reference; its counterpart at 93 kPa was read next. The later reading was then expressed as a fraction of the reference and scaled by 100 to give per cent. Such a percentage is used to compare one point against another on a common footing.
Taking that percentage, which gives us 147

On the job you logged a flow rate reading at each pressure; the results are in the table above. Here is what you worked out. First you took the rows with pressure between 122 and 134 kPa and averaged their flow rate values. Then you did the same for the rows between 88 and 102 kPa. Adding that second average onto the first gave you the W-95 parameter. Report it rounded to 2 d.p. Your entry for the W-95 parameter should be 5.27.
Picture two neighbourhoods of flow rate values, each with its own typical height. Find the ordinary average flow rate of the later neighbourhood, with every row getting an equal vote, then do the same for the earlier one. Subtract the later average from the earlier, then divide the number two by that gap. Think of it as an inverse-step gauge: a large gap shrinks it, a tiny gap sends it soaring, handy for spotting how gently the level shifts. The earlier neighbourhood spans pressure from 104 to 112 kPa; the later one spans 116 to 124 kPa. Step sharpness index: 10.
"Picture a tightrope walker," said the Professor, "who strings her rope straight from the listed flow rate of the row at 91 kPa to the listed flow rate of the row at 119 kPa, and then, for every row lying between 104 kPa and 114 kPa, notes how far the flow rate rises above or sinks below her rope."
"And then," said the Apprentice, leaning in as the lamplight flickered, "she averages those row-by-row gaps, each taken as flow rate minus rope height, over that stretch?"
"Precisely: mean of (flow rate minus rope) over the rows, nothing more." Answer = 0.0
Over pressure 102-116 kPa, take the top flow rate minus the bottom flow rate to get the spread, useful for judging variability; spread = 0.61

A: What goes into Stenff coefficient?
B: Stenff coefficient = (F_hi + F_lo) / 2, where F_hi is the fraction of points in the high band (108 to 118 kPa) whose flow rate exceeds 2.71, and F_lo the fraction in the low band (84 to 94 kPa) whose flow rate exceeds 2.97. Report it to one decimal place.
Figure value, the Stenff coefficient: 1.0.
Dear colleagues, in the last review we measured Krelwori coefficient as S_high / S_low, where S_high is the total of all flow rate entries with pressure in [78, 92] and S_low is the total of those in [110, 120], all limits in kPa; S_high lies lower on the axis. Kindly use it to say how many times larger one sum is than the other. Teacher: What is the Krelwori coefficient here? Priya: 1.6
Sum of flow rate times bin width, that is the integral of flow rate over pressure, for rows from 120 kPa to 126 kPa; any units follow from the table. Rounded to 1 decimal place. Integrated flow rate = 15.3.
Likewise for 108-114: 18.6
